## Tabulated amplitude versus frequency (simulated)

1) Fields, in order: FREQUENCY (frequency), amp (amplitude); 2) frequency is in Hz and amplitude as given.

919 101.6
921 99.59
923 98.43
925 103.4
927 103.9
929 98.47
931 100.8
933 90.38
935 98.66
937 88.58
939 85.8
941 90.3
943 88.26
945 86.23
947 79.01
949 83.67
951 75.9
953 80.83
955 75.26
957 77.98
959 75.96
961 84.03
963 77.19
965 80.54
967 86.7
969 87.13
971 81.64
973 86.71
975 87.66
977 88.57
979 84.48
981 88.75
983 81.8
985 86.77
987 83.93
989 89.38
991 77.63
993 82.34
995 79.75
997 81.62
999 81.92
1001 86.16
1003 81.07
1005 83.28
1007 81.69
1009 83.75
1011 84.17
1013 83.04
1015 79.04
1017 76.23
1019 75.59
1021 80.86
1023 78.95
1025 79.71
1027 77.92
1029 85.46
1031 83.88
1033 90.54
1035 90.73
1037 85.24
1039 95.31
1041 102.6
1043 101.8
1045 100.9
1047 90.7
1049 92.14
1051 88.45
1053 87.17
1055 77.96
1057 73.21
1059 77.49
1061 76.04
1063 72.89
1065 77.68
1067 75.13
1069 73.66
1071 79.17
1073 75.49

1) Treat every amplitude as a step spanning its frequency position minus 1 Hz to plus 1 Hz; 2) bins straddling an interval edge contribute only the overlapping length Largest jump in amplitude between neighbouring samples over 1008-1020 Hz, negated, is -4.0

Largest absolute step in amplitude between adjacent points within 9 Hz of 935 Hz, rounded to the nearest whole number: 10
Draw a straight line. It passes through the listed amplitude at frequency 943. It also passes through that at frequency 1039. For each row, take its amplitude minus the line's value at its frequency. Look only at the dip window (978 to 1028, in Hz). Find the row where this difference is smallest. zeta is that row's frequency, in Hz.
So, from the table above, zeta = 1019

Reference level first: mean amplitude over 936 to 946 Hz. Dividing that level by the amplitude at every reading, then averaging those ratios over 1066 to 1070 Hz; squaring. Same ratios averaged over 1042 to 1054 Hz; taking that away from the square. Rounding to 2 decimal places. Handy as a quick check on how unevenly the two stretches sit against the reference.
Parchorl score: 0.45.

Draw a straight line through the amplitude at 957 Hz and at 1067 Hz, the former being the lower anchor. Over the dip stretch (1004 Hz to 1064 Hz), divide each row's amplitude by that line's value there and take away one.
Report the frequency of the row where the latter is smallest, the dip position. 1063 Hz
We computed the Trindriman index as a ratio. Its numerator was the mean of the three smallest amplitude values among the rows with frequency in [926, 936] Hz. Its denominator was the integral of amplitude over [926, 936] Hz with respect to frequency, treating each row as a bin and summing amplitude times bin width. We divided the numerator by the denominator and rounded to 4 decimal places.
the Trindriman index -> 0.0974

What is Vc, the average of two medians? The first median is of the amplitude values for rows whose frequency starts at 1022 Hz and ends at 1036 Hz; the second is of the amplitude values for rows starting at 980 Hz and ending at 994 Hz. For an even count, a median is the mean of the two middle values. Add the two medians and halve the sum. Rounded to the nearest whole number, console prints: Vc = 84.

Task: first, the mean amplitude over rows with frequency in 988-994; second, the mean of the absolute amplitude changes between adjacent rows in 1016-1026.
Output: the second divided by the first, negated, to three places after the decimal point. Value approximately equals -0.026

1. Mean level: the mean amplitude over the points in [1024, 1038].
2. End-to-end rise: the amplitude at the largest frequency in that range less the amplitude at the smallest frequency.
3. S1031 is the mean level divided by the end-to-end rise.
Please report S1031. 15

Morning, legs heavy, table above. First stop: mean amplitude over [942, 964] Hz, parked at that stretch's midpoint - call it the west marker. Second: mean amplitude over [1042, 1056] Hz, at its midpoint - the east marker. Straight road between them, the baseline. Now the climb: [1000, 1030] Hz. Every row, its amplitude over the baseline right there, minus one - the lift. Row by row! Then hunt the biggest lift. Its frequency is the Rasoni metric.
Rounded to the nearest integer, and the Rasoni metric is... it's 1001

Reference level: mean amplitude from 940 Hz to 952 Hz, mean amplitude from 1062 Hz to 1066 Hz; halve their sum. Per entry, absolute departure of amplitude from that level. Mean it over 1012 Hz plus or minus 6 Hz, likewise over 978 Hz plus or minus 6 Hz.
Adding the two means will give 9.8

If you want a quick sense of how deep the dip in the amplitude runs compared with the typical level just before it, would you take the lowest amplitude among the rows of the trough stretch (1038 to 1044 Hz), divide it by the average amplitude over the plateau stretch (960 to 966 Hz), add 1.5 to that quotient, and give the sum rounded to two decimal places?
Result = 2.68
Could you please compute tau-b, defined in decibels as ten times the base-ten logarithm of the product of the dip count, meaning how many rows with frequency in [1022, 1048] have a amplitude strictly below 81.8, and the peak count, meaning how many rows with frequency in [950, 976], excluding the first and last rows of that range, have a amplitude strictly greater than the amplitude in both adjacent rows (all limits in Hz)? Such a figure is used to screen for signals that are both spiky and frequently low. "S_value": 11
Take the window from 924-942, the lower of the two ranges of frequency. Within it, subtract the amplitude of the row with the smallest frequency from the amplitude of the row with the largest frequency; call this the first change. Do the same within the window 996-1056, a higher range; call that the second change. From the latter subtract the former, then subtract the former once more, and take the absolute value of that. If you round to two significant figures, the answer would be 23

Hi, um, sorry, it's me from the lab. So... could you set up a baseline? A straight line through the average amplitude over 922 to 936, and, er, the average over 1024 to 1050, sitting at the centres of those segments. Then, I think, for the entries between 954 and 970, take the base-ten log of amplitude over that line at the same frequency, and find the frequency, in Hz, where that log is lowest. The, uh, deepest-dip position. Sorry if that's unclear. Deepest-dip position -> 955 Hz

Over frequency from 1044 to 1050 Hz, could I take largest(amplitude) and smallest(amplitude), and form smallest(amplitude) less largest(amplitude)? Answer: -10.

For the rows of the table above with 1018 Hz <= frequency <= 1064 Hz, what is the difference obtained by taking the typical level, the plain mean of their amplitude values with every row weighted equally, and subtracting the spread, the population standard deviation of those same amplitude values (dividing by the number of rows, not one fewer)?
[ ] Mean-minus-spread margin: 76.6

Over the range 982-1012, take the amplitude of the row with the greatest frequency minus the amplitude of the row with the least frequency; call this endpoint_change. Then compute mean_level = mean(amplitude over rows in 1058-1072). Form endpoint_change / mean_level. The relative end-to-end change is 0.03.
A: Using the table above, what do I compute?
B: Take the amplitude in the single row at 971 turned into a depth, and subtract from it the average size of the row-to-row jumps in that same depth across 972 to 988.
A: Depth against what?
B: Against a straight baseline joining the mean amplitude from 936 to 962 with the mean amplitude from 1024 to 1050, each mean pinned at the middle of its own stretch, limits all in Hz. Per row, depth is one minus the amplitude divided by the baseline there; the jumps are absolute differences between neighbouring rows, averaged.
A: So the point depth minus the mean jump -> -0.01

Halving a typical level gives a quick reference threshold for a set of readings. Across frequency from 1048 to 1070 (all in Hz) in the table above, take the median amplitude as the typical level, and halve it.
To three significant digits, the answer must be 38.7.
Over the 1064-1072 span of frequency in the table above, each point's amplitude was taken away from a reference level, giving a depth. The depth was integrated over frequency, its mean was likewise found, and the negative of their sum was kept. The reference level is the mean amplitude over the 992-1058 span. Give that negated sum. -77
